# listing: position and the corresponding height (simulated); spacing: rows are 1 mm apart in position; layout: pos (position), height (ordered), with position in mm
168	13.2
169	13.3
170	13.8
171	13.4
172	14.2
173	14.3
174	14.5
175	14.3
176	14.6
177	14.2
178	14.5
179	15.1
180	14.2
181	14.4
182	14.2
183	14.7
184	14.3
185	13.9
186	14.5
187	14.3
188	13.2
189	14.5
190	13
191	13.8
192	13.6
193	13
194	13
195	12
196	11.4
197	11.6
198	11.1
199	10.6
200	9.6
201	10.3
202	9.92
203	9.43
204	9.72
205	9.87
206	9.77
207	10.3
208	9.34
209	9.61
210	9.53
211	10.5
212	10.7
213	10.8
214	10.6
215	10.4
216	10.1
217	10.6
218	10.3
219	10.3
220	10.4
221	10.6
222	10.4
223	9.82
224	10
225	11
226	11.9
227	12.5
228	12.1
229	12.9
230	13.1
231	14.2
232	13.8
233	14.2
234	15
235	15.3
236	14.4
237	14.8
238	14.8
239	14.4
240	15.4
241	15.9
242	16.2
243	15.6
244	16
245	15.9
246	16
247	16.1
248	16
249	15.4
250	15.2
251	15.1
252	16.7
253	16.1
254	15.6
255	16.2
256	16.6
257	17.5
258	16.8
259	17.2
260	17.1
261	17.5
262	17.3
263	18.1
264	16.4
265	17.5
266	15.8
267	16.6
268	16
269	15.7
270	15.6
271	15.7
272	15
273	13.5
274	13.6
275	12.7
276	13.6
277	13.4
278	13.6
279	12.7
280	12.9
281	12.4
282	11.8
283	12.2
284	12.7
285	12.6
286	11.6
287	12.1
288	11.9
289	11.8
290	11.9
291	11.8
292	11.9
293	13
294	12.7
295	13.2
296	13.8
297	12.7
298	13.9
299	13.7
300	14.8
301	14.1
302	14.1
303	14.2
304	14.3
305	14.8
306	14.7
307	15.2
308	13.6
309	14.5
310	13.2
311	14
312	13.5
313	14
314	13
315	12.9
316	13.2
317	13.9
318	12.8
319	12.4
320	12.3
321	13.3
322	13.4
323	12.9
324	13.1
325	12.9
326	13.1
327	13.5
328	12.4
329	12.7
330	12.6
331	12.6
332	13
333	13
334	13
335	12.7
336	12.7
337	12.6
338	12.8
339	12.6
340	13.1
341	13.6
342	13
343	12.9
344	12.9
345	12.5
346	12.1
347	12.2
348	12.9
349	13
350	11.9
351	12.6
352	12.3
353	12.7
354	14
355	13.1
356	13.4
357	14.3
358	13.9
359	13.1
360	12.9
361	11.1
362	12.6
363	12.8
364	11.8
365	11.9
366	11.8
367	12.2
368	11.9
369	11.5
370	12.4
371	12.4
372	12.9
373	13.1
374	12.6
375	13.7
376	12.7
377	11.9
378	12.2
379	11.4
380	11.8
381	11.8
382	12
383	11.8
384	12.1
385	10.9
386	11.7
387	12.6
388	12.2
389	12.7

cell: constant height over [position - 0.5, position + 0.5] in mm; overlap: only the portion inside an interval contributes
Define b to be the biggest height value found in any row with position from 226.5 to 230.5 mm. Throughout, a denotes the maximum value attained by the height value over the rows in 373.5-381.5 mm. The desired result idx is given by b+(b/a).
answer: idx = 14.1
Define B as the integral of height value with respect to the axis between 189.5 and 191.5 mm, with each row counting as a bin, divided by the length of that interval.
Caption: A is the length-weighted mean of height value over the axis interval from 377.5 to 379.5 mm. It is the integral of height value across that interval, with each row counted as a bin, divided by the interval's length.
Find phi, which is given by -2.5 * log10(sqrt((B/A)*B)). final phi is -1.48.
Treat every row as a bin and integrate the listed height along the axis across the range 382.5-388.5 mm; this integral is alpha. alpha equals 71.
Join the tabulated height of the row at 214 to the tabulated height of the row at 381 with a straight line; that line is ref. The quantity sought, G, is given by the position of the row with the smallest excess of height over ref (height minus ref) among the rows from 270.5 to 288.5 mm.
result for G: 286 mm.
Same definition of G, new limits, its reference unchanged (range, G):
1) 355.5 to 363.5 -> 361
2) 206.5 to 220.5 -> 208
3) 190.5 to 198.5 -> 198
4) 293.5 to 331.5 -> 320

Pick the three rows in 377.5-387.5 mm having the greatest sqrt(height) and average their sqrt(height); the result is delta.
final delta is 3.51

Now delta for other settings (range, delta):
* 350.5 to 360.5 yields 3.75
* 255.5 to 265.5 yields 4.21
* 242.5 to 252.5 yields 4.03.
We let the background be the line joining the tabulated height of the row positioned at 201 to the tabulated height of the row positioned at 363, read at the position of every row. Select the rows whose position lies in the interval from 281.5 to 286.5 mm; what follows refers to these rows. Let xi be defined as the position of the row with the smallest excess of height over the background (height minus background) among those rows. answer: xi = 286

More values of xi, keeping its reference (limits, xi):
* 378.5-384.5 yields 379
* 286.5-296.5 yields 291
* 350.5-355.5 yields 352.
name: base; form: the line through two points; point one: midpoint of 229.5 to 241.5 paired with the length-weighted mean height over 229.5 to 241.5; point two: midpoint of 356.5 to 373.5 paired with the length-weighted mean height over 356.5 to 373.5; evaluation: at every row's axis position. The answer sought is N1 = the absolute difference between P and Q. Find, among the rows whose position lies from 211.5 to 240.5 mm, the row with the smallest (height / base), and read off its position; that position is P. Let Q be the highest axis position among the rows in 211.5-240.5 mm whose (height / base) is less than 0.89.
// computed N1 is 6 mm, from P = 223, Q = 229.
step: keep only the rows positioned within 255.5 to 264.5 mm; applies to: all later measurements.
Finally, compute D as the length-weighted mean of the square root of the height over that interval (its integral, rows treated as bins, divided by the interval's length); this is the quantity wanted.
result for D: 4.14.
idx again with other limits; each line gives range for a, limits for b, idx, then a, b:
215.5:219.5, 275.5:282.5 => 14.9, 10.6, 13.6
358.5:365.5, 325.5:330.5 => 14.5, 13.1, 13.5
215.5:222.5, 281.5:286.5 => 13.9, 10.6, 12.7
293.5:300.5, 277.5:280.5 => 14.5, 14.8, 13.6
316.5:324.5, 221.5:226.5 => 12.8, 13.9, 11.9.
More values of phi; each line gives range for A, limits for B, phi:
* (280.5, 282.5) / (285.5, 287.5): -1.33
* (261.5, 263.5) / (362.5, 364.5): -1.16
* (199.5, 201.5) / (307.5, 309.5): -1.62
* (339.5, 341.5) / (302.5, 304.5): -1.48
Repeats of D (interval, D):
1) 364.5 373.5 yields 3.50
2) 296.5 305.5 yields 3.75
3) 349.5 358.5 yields 3.62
